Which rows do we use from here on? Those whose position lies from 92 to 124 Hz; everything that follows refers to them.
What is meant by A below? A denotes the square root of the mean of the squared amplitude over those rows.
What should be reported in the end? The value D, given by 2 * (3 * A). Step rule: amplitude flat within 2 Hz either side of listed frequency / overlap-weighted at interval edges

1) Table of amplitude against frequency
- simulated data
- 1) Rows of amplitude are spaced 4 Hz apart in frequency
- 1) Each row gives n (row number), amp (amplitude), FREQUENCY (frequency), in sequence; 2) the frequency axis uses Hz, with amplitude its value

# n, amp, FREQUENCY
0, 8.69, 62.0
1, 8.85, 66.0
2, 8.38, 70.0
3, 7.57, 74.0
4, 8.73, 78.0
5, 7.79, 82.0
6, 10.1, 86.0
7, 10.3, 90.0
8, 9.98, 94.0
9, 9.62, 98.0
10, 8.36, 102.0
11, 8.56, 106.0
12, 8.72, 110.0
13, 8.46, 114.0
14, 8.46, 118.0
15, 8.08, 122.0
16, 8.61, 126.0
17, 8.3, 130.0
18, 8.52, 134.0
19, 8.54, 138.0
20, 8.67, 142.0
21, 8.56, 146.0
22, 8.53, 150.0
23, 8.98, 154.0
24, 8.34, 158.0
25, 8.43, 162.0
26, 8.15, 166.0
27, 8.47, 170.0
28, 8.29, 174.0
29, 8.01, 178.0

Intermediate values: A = 8.80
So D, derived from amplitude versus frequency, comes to 52.8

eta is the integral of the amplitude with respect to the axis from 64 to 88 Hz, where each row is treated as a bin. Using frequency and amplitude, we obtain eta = 206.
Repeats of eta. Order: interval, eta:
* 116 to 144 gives 237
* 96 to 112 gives 141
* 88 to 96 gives 81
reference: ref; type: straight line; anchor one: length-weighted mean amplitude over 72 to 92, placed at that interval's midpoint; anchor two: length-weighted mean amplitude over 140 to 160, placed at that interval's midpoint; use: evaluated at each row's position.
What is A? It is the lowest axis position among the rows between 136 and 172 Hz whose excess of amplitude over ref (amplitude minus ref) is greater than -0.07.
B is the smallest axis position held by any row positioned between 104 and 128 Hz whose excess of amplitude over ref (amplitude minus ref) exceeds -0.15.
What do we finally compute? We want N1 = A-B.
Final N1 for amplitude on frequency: 32 Hz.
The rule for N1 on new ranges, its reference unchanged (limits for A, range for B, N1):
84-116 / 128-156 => -52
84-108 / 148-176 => -64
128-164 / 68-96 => 56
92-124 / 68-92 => 8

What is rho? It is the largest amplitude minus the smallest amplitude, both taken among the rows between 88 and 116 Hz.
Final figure 1.9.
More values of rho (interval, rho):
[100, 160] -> 0.9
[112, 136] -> 0.5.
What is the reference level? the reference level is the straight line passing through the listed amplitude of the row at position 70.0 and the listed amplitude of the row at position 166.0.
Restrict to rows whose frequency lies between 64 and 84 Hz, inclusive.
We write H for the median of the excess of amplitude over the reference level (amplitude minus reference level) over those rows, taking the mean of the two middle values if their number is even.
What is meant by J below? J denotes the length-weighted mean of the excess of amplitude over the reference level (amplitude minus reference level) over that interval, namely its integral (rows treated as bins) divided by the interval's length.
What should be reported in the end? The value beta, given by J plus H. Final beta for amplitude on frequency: -0.1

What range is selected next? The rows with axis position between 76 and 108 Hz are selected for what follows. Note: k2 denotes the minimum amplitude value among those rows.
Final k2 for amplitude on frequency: 7.79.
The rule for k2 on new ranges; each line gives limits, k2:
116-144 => 8.08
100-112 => 8.36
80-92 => 7.79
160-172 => 8.15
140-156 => 8.53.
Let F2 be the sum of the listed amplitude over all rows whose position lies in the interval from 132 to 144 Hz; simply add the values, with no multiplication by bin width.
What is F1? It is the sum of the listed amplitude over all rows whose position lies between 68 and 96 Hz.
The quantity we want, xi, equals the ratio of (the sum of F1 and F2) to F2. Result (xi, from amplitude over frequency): 3.4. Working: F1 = 63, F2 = 26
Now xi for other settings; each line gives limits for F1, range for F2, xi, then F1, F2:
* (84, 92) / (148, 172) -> 1.4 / 20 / 51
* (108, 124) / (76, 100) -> 1.6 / 34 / 57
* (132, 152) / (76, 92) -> 2.2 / 43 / 37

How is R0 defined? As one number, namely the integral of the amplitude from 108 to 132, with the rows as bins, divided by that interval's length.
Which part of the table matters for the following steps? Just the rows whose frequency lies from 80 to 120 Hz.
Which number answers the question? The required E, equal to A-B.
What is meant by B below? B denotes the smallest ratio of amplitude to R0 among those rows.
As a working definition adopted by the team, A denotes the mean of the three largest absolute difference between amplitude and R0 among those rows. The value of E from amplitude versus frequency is 0.8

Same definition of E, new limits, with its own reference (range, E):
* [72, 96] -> 0.8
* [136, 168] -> -0.6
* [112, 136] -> -0.7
